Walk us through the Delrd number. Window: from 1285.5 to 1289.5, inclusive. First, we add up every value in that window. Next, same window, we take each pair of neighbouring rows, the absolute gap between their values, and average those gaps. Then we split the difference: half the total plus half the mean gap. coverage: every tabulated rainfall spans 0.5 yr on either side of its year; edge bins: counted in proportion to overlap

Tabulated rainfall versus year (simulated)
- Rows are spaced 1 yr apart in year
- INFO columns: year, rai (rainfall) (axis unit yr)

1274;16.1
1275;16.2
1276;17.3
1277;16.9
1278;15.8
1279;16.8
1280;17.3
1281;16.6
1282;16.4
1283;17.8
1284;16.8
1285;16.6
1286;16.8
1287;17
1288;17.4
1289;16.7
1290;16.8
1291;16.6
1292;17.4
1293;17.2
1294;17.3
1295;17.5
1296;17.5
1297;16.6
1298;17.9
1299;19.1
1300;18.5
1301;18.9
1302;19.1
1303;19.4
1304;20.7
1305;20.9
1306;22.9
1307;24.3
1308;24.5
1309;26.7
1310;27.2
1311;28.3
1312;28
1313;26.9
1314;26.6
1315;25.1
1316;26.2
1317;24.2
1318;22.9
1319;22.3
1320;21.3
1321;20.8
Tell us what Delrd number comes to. 34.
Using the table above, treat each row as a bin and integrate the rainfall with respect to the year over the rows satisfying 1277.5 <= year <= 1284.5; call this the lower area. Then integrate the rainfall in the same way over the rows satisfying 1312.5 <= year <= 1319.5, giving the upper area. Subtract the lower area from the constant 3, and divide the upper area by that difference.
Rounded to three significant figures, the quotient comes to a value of -1.52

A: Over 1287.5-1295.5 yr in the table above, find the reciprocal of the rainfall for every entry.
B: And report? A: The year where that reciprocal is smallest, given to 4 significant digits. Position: 1295 yr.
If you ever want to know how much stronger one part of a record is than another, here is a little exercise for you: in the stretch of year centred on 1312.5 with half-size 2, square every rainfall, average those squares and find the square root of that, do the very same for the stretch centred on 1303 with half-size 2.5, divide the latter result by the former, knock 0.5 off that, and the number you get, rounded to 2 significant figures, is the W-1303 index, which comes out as 0.22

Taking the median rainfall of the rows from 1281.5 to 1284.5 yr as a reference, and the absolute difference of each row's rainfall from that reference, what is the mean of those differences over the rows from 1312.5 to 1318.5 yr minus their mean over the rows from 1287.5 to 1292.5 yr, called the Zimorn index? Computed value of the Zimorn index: 8.2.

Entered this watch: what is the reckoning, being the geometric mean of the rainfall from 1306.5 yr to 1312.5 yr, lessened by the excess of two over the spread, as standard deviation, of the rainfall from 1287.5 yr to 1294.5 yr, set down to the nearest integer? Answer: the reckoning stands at 25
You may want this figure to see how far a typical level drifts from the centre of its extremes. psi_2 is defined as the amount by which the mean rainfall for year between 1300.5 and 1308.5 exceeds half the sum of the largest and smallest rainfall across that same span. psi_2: -0.36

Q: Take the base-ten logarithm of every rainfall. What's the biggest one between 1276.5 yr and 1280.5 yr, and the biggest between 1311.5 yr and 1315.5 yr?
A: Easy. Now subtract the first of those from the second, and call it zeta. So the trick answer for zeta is 0.21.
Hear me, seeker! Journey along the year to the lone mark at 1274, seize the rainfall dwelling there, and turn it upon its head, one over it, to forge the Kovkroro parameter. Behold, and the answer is 0.0621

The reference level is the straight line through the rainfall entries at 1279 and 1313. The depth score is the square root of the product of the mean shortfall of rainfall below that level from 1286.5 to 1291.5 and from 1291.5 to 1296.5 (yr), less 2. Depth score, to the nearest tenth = 1.3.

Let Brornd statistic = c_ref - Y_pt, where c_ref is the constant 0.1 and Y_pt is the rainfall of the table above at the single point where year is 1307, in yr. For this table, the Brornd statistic -24.2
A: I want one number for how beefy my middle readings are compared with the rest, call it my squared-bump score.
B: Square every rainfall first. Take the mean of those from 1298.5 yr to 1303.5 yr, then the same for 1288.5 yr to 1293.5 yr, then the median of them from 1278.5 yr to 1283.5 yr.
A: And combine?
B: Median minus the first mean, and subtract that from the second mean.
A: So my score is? 366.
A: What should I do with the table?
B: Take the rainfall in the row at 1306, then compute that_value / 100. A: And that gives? 0.229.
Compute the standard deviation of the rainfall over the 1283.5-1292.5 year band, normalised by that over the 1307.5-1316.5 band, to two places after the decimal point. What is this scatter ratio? 0.25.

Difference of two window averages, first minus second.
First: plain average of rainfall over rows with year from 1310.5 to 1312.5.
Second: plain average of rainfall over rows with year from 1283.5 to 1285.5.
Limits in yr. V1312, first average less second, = 11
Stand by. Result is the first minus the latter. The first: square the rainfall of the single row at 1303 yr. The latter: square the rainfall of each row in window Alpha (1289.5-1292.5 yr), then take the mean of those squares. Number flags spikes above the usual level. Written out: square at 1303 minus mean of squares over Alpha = 90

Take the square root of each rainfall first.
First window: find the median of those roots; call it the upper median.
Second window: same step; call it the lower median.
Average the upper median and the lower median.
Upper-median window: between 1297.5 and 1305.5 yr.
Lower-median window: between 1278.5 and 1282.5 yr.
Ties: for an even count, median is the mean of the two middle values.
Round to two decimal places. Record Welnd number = 4.23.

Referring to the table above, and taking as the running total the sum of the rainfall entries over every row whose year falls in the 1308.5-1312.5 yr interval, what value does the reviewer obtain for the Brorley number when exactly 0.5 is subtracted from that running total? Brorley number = 110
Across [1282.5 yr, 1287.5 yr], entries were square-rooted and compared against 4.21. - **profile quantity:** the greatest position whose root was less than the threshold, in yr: 1287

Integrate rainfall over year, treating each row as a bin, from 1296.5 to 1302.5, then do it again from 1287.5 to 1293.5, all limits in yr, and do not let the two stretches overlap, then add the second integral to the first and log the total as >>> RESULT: 212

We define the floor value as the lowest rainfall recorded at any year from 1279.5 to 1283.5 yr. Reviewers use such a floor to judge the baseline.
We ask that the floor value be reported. 16.4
